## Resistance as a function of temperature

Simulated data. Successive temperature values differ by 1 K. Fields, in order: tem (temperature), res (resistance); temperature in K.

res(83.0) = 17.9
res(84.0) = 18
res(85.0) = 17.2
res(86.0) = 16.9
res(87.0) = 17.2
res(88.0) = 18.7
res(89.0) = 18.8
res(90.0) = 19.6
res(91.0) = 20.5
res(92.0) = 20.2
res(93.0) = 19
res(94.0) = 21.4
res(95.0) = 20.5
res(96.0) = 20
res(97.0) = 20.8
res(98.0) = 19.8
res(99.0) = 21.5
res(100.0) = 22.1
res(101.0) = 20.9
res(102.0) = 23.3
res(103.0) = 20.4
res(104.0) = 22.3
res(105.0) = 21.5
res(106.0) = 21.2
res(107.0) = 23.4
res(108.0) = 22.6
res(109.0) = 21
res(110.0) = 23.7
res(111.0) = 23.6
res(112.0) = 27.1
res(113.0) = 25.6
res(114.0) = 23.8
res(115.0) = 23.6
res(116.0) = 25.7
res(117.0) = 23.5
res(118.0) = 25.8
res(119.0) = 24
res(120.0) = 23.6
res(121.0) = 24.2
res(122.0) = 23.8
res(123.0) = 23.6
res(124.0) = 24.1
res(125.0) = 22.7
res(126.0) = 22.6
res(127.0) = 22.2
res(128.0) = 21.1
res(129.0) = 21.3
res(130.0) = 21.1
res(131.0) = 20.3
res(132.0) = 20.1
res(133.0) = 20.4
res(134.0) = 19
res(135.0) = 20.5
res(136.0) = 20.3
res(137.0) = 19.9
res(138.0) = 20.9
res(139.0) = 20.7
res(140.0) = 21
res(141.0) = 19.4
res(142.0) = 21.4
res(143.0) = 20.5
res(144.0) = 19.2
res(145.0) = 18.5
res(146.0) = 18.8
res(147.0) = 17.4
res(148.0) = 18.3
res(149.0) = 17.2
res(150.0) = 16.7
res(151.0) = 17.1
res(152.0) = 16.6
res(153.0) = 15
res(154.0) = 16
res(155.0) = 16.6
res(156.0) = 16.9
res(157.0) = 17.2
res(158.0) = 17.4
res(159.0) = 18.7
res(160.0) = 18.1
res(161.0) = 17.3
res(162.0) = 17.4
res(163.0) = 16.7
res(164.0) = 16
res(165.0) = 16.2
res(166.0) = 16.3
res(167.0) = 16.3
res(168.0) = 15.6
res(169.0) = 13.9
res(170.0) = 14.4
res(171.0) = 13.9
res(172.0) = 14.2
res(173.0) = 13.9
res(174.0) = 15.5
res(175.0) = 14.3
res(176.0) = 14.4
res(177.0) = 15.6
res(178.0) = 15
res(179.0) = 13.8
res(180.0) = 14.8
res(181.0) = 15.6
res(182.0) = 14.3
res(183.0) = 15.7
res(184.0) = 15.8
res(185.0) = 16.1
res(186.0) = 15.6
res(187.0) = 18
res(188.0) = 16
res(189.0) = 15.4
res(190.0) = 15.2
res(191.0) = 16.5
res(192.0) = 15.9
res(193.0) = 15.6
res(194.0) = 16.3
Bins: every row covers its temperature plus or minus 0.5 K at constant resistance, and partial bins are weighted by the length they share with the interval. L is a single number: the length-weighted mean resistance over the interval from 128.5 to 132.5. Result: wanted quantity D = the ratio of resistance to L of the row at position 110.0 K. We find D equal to 1.1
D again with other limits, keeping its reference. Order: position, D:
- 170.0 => 0.7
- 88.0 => 0.9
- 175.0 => 0.7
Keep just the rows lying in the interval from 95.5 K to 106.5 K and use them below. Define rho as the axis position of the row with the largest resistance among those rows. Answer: 102.0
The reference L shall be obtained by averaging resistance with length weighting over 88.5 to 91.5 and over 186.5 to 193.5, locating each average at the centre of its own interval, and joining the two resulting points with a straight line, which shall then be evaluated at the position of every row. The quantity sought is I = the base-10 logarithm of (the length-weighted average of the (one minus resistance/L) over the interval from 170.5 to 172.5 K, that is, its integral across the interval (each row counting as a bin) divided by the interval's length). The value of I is -0.8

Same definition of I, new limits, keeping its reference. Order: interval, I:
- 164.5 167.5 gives -1.4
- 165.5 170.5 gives -1.0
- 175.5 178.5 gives -1.0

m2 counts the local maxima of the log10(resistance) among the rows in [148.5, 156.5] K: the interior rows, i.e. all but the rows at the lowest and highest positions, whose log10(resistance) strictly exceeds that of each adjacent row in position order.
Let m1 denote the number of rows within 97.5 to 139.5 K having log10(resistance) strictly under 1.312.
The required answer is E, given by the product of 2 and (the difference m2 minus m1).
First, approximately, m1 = 9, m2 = 1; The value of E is -16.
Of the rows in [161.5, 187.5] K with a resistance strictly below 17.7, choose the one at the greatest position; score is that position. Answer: 186.0 K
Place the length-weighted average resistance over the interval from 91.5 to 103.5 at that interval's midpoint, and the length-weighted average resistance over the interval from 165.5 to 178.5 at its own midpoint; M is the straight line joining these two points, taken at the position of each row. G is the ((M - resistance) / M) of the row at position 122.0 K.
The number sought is -0.26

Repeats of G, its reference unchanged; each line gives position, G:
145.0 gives -0.09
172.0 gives 0.05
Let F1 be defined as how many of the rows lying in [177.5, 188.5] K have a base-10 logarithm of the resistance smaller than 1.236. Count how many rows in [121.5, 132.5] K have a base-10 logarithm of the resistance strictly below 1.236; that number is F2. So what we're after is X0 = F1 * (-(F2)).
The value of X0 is 0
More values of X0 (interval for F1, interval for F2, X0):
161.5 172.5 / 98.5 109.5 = 0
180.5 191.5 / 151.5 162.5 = -60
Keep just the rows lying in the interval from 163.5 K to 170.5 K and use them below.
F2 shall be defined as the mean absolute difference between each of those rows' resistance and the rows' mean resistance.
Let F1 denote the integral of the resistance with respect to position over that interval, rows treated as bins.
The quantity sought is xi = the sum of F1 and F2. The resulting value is 109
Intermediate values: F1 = 109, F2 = 0.79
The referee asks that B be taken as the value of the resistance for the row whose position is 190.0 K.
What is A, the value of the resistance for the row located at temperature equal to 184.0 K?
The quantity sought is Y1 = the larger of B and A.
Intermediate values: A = 15.8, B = 15.2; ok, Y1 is 15.8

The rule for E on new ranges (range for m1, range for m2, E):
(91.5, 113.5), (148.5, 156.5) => -10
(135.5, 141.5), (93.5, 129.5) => 16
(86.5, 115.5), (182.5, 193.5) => -16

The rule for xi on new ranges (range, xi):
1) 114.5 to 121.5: 171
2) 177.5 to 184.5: 106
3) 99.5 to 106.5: 152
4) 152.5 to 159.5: 119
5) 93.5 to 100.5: 147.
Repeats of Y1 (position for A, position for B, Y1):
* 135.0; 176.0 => 20.5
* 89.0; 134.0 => 19.0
